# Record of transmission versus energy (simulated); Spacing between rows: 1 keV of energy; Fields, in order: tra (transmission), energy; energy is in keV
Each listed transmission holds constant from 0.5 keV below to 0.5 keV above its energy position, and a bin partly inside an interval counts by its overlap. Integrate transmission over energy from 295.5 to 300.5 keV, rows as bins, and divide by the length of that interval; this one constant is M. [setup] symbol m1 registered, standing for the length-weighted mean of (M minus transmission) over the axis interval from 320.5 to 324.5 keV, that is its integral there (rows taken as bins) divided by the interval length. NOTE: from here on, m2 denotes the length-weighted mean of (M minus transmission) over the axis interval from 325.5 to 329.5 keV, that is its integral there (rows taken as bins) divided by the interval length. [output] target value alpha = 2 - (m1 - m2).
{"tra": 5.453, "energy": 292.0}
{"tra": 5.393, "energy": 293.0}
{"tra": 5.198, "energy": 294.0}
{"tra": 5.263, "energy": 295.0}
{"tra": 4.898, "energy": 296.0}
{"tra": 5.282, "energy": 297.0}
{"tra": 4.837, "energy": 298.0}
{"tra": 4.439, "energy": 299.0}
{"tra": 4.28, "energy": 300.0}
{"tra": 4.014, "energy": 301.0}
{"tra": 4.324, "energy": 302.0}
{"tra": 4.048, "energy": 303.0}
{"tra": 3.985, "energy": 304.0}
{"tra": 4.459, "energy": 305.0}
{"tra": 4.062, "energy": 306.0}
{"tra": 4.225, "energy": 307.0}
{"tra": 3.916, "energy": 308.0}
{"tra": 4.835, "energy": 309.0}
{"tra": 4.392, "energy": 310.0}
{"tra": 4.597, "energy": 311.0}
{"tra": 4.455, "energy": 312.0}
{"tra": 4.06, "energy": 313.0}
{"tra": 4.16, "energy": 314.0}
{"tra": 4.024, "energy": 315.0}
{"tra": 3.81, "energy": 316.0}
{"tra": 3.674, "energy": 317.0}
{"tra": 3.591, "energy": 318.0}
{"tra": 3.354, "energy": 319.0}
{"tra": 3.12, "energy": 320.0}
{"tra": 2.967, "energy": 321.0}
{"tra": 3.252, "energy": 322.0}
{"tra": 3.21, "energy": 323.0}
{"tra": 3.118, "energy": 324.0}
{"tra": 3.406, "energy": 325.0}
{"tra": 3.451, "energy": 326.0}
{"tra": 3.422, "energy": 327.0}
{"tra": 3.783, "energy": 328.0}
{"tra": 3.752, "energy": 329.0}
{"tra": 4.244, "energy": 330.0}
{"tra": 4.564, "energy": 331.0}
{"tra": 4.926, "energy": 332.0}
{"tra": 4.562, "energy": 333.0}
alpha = 1.5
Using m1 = 1.61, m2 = 1.1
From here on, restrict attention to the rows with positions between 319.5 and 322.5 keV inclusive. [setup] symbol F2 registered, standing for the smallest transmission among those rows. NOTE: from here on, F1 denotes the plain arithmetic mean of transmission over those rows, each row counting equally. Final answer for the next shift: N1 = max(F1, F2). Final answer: 3.11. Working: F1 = 3.1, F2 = 2.967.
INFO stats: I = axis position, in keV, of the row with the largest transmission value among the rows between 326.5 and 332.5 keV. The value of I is 332.0 keV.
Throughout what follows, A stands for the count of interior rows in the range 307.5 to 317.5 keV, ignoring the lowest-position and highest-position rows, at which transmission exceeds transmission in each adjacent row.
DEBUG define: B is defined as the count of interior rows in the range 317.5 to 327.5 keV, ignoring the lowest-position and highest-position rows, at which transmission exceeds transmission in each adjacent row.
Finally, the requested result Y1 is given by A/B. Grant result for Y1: 1.5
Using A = 3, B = 2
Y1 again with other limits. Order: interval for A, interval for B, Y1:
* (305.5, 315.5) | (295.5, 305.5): 2.0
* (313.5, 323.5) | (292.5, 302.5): 0.5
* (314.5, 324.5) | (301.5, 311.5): 0.3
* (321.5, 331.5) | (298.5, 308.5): 0.7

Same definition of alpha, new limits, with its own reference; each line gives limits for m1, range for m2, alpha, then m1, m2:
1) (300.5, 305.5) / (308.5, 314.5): 1.7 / 0.58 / 0.3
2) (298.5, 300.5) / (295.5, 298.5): 1.4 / 0.39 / -0.3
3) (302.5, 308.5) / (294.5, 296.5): 1.0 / 0.63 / -0.3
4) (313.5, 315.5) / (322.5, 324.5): 2.9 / 0.66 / 1.6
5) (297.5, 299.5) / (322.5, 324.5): 3.5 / 0.11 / 1.6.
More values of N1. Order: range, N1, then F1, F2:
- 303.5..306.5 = 4.17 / 4.2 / 3.985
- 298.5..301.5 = 4.24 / 4.2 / 4.014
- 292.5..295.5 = 5.28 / 5.3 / 5.198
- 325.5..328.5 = 3.55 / 3.6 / 3.422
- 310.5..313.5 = 4.37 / 4.4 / 4.06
